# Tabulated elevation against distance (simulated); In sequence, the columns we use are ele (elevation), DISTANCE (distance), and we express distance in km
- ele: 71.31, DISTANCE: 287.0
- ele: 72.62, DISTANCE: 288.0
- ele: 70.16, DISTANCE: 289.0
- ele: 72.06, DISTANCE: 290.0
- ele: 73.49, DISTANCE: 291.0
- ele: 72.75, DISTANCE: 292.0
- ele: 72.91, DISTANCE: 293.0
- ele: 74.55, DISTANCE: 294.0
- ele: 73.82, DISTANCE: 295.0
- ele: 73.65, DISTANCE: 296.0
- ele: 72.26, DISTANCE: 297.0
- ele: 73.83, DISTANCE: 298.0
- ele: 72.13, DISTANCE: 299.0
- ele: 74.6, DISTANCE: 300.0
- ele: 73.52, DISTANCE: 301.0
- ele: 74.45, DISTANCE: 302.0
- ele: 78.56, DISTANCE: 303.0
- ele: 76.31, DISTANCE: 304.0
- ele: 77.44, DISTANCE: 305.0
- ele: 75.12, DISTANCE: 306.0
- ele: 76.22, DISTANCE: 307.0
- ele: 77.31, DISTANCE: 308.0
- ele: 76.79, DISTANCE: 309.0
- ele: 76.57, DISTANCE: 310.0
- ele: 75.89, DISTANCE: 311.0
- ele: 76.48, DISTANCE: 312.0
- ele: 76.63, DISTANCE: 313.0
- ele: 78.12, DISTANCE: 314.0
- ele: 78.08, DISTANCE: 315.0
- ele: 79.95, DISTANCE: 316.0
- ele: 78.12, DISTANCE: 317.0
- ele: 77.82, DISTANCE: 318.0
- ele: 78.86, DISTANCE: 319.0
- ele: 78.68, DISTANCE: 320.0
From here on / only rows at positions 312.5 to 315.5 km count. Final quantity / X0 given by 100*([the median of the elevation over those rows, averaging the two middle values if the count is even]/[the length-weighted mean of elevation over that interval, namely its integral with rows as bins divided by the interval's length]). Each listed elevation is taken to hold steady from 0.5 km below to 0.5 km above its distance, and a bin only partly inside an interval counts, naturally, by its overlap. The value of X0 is 101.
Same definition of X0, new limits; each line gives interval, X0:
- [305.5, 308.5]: 100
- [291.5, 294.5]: 99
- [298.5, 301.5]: 100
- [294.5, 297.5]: 101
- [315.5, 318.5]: 99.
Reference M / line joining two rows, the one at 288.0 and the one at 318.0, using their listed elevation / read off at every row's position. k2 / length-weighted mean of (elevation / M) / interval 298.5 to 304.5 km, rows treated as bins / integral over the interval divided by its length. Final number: 1.00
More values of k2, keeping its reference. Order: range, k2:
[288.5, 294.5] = 0.99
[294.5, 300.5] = 0.99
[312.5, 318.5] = 1.01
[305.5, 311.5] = 1.00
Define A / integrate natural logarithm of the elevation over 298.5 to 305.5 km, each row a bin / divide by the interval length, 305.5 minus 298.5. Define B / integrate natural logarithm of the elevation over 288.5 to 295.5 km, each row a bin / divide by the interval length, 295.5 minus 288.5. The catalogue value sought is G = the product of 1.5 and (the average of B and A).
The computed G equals 6.46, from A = 4.32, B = 4.29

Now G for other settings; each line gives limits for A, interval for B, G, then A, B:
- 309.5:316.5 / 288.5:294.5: 6.48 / 4.35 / 4.29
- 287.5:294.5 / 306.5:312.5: 6.47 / 4.29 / 4.34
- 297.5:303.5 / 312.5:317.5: 6.50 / 4.31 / 4.36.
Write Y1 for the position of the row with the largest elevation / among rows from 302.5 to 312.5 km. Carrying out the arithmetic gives 303.0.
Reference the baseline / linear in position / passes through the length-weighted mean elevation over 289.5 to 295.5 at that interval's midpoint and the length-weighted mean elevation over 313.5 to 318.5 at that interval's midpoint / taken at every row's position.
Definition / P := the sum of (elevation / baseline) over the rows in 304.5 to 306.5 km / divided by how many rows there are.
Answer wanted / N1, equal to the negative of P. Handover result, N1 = -1.00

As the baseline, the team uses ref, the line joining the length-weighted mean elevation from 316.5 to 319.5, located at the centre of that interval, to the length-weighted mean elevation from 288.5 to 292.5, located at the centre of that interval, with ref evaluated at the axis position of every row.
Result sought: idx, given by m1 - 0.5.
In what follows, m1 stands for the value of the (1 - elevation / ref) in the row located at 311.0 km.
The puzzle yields -0.489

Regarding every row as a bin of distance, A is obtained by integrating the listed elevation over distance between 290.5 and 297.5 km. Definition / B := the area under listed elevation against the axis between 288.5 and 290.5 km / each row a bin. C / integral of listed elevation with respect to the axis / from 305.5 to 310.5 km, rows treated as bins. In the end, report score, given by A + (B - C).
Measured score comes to 274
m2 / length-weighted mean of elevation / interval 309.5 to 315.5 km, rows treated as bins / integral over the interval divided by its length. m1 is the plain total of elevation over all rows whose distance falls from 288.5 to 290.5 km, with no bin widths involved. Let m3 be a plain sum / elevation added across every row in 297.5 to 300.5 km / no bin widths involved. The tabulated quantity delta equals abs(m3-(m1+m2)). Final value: 1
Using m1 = 142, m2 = 77.0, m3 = 221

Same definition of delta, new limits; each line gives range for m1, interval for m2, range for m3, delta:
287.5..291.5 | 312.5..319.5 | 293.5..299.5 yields 74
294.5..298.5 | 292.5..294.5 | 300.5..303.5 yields 141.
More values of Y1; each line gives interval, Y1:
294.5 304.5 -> 303.0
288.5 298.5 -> 294.0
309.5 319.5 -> 316.0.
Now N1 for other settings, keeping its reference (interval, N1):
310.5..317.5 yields -1.00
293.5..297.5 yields -1.00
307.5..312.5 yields -0.99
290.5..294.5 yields -1.00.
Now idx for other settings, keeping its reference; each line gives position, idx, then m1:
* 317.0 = -0.501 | -0.001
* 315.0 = -0.506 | -0.006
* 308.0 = -0.517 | -0.017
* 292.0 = -0.504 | -0.004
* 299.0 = -0.475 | 0.025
